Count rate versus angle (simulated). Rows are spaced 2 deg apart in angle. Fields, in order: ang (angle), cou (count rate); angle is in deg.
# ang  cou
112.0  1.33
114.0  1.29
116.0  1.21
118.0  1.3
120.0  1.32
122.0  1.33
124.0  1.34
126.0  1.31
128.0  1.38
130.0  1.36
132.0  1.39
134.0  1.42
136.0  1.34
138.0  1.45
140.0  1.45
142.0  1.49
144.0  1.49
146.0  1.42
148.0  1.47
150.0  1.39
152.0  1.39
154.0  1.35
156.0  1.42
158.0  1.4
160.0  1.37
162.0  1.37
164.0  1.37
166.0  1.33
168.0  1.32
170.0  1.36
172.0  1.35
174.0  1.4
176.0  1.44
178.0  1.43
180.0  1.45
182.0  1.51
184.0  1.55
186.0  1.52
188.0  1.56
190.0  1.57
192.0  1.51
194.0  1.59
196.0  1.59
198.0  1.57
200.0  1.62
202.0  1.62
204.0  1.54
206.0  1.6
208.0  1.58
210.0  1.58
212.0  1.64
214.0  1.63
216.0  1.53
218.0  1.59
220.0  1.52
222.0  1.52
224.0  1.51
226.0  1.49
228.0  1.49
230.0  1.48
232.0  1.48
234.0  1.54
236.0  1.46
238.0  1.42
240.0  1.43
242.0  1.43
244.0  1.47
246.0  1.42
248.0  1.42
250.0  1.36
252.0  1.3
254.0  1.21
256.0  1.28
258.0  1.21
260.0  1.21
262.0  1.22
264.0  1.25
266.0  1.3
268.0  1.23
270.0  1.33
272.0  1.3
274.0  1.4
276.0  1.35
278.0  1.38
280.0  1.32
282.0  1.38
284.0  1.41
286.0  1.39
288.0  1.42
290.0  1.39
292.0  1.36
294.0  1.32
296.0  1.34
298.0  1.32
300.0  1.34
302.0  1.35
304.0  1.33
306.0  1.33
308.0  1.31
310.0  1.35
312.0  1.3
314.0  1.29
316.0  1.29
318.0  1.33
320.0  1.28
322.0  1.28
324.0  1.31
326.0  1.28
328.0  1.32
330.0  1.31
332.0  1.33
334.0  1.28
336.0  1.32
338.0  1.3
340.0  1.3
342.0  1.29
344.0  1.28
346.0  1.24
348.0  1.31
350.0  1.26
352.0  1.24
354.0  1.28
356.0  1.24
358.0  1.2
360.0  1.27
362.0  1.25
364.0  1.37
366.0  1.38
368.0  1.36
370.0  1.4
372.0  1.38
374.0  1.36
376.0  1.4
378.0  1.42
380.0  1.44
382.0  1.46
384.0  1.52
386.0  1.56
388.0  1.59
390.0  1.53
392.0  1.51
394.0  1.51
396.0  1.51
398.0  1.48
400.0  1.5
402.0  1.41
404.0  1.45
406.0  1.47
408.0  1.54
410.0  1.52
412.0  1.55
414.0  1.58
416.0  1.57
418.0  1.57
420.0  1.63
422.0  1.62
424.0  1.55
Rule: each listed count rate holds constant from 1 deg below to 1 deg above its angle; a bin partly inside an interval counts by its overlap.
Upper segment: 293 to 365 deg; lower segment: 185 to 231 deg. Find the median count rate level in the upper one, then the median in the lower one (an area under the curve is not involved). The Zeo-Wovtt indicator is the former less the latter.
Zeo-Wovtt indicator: -0.27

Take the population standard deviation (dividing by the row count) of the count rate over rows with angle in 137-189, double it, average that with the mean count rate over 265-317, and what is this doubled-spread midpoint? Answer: 0.74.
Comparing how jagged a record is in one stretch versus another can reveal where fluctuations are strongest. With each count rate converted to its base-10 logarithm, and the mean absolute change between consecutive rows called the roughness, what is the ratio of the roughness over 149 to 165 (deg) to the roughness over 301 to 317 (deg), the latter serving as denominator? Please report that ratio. 1.09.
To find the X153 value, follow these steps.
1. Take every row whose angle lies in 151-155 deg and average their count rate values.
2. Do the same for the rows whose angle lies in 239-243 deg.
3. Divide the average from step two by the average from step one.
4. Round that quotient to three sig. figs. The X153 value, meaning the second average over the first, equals 1.04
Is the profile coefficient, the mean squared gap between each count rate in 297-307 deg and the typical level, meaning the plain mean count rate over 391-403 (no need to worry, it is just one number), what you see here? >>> 0.023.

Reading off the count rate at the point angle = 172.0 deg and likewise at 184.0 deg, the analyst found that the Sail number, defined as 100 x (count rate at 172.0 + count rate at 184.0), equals 290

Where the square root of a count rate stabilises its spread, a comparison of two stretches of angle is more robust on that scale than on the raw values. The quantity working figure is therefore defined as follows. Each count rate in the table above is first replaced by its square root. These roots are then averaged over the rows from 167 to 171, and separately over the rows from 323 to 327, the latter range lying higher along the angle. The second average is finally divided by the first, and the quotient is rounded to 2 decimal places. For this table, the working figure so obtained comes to 0.98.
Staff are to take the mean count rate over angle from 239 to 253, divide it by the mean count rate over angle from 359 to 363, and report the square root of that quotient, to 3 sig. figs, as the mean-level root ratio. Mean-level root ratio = 1.06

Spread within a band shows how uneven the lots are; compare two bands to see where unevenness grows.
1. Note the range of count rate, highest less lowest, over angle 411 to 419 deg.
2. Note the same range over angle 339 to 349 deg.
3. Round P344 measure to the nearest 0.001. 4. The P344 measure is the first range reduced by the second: -0.040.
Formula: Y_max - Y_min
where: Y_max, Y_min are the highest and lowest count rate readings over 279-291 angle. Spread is 0.100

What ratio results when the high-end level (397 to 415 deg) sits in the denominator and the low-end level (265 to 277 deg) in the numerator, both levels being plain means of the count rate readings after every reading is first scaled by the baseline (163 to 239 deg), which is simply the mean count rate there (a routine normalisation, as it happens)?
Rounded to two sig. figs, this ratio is 0.88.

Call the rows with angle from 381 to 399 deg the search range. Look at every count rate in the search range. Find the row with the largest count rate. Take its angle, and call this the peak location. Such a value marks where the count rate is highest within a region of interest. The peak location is 388.0 deg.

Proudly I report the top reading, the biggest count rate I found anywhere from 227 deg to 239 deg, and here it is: 1.54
